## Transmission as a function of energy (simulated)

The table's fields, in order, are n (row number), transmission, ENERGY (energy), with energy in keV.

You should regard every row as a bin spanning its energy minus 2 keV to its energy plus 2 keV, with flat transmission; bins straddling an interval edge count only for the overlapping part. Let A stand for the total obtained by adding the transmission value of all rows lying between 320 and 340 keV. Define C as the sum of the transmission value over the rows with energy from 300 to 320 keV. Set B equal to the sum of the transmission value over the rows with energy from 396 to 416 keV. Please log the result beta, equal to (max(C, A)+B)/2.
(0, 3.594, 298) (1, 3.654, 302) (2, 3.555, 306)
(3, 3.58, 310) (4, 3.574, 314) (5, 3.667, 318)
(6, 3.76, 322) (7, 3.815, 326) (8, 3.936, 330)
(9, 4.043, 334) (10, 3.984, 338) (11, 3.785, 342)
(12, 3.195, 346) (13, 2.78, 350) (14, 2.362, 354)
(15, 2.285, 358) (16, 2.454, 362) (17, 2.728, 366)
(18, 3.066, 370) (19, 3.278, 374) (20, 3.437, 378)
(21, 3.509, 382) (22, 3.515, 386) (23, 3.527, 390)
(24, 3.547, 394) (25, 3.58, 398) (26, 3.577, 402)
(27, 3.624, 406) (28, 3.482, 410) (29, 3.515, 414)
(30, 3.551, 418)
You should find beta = 18.7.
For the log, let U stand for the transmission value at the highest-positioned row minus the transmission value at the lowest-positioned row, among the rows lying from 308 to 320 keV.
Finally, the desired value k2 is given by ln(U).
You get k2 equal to -2.4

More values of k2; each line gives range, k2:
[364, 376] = -0.6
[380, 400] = -2.6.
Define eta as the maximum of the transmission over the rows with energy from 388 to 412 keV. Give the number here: 3.624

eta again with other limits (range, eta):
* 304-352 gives 4.043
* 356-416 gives 3.624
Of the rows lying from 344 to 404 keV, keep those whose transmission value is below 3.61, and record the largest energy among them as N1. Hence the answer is 402 keV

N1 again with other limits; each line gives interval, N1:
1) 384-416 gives 414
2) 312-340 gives 314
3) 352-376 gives 374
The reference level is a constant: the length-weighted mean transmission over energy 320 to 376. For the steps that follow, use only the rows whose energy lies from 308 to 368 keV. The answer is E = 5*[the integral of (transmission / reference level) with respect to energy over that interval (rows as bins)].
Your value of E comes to 308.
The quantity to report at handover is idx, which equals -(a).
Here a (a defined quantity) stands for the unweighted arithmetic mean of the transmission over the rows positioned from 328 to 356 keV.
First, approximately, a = 3.44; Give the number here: -3.4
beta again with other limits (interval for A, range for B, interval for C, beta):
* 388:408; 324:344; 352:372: 18.7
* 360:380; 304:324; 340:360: 16.5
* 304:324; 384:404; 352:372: 17.9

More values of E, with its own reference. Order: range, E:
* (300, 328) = 158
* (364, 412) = 252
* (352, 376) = 100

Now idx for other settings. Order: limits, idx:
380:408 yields -3.6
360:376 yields -2.9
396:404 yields -3.6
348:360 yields -2.5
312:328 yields -3.7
